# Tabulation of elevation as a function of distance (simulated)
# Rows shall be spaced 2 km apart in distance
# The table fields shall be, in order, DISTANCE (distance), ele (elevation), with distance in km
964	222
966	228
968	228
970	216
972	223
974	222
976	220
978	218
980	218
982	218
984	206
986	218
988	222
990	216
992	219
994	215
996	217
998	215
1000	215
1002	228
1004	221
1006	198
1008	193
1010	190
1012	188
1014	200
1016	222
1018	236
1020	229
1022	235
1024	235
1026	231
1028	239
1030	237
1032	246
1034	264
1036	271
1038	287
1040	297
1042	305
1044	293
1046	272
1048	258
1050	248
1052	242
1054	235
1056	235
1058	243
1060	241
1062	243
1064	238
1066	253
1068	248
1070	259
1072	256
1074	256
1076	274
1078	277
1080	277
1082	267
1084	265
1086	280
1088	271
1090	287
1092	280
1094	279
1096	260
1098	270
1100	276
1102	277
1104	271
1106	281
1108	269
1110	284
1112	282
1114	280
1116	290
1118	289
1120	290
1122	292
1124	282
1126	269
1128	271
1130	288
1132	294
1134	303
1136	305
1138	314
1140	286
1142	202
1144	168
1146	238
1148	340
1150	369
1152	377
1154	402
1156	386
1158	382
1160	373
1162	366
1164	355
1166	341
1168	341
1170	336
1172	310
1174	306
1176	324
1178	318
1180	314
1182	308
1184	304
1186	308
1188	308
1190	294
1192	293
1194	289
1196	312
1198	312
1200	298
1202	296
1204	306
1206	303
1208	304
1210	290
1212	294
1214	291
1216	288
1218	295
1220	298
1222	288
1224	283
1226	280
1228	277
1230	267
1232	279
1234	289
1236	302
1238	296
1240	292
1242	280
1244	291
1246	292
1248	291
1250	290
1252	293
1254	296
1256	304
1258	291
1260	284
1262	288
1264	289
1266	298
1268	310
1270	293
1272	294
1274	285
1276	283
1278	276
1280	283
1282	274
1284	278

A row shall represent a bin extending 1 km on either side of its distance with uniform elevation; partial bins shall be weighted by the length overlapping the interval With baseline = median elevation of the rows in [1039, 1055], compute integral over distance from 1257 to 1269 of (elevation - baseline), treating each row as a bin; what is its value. 340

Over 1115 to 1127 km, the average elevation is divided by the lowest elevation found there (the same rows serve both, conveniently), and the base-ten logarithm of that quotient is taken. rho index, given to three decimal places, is 0.026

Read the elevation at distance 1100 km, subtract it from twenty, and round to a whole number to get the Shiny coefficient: -256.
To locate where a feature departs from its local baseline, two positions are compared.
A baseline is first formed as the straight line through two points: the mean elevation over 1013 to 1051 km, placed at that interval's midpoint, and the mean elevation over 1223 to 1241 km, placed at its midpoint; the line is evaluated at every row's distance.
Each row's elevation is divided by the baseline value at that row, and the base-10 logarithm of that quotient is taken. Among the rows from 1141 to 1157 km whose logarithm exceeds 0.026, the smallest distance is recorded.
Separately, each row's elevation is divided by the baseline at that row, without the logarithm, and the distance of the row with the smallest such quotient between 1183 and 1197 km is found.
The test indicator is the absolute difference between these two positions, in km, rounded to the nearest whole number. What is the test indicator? 46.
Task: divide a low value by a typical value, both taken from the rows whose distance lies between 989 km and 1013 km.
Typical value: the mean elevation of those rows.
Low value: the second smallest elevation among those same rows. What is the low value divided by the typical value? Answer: 0.91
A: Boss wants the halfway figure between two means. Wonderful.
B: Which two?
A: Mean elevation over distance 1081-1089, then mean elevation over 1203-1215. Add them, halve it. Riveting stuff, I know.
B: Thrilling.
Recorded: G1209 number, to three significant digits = 284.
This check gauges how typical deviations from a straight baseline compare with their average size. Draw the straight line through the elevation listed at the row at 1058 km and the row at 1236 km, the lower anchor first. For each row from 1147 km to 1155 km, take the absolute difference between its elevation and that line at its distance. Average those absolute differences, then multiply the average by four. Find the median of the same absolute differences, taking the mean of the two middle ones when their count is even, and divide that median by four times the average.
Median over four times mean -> 0.253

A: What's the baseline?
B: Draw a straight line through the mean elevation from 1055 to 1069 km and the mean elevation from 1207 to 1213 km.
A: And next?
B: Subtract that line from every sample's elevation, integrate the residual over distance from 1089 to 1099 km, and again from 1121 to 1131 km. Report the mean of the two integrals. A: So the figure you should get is 176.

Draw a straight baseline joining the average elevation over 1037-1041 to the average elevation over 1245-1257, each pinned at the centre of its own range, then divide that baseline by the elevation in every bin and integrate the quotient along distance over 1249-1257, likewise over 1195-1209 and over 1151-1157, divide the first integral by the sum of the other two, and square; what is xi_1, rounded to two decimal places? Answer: 0.19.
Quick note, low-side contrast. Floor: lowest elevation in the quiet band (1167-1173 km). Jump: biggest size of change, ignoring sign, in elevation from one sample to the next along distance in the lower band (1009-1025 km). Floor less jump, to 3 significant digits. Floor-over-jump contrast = 288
